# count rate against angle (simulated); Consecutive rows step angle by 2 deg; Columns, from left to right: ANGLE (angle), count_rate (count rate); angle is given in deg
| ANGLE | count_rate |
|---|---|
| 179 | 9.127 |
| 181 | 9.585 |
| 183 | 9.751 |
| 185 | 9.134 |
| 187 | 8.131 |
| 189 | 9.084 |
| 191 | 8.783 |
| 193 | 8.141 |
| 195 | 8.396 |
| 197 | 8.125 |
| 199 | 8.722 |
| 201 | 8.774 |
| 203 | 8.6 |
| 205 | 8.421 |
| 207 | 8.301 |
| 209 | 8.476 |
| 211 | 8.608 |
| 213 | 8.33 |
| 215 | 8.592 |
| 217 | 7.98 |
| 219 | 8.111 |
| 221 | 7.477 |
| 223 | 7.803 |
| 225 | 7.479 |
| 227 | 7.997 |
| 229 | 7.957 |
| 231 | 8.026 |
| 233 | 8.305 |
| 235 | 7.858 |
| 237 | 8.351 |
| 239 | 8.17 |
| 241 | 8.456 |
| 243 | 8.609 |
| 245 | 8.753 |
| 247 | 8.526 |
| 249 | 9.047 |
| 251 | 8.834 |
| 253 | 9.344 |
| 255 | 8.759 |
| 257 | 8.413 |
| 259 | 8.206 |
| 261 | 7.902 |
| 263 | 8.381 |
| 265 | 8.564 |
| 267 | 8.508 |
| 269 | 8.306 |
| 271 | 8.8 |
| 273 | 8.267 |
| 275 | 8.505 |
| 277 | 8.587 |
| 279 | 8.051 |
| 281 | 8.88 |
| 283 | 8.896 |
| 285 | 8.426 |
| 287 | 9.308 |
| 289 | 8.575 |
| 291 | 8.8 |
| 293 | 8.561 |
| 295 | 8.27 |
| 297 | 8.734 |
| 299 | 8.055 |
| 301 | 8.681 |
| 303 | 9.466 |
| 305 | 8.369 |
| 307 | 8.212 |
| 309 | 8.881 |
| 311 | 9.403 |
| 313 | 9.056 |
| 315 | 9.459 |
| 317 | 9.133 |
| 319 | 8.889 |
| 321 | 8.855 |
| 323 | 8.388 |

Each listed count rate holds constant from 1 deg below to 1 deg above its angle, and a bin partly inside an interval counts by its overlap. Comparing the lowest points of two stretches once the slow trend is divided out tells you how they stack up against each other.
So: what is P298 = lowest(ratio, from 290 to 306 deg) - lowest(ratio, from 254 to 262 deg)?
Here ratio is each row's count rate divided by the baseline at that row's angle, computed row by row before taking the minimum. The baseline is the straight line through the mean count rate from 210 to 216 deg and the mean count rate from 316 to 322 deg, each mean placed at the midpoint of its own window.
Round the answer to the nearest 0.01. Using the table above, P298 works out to 0.00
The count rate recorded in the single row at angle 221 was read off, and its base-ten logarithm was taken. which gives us 0.87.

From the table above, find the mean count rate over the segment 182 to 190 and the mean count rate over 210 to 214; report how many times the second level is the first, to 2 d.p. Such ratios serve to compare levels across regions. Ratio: 0.94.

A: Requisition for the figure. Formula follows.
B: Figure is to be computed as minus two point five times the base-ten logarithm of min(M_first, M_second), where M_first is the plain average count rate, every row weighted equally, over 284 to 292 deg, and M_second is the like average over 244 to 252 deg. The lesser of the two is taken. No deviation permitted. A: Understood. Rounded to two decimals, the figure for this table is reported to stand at -2.36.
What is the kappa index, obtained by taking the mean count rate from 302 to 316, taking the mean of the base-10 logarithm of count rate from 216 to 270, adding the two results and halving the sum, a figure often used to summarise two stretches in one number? 4.9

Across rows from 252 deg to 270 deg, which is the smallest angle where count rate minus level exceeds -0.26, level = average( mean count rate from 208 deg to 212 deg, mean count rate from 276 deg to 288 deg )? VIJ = 253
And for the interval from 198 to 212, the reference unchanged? 199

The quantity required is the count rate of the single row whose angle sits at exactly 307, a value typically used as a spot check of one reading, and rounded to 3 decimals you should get 8.212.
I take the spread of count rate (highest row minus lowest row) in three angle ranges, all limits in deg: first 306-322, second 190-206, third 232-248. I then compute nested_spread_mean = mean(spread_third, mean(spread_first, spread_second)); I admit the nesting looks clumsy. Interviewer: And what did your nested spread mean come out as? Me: 0.92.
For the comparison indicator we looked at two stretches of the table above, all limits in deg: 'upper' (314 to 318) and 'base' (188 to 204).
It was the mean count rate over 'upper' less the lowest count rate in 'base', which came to 1.2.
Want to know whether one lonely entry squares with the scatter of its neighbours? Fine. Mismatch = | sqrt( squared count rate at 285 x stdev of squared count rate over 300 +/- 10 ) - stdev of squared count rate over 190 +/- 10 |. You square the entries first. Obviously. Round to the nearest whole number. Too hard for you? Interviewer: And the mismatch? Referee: 12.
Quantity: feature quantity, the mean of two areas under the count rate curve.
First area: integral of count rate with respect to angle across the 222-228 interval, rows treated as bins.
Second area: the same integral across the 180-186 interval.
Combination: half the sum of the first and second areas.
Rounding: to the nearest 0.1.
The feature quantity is 51.7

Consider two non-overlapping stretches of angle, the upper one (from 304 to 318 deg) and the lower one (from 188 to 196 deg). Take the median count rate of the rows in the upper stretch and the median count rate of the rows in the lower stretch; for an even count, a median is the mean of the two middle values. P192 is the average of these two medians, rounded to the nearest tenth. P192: 8.8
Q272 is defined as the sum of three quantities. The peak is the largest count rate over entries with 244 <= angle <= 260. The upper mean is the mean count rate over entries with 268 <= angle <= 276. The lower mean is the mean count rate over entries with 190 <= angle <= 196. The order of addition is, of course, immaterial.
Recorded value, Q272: 26.25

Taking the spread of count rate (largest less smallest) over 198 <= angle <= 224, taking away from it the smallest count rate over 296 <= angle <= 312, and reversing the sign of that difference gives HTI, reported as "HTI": 6.8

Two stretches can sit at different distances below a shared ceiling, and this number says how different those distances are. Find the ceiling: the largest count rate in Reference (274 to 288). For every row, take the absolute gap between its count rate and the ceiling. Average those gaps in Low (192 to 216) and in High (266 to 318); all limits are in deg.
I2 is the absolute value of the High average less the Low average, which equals 0.21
